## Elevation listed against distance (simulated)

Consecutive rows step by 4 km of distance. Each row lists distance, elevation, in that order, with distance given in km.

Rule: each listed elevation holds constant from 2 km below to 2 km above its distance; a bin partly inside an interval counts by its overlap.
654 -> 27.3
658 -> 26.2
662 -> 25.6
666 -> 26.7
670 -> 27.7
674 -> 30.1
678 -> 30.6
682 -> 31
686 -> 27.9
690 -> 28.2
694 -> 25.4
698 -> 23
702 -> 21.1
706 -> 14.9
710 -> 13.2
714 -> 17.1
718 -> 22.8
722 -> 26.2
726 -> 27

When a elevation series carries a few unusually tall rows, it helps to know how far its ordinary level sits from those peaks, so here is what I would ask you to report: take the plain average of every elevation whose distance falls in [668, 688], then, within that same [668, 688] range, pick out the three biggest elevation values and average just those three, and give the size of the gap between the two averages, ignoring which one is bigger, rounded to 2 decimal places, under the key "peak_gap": 1.11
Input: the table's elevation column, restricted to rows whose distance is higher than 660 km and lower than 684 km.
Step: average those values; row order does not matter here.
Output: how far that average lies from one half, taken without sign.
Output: 28.1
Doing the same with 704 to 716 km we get 14.6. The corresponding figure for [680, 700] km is 26.6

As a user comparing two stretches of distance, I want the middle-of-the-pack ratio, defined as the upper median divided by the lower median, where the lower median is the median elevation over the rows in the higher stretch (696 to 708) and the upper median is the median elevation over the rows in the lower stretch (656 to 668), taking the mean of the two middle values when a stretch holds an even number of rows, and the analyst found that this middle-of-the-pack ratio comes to 1.2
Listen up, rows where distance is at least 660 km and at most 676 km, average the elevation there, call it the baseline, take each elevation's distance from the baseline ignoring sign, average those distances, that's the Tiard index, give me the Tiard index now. 1.4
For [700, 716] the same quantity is 2.5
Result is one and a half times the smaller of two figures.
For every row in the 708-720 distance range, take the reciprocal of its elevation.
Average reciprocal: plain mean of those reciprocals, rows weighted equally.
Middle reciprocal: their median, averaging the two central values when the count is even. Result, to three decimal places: 0.088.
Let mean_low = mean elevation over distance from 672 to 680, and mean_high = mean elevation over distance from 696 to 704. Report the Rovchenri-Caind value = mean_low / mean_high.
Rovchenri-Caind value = 1.38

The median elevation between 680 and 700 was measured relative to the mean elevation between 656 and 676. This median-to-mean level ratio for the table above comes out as 1.02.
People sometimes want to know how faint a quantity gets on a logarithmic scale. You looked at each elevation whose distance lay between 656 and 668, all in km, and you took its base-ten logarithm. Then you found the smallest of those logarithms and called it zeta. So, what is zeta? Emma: 1.41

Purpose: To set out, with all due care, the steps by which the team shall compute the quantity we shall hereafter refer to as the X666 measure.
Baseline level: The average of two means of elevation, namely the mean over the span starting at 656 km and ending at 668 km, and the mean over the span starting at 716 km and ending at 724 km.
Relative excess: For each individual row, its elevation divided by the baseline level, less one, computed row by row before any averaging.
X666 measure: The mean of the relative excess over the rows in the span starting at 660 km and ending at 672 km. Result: 0.05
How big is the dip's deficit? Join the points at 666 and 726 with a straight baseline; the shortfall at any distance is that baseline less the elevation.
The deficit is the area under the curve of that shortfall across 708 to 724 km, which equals 114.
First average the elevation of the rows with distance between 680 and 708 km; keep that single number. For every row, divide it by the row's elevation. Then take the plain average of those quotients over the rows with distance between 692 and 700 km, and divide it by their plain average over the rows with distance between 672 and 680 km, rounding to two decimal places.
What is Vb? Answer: 1.26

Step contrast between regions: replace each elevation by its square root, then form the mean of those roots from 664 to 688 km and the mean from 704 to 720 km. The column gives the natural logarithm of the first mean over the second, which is 0.27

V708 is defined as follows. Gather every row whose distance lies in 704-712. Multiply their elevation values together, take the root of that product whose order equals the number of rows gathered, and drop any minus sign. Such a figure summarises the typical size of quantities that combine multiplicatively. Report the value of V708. 14.0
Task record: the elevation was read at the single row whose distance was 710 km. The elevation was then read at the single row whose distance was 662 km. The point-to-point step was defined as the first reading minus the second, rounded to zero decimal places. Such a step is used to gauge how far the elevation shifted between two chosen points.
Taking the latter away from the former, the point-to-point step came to -12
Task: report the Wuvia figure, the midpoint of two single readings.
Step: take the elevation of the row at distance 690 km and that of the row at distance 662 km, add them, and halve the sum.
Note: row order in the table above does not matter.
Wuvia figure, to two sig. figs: 27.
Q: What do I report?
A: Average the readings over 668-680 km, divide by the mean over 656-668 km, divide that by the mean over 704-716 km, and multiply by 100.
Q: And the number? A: 7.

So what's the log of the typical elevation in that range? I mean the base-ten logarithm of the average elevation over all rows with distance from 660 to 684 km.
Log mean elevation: 1.46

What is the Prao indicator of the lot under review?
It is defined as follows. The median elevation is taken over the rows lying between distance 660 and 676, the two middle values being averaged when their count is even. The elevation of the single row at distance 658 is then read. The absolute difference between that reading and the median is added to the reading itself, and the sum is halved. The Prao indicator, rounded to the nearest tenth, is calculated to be 13.6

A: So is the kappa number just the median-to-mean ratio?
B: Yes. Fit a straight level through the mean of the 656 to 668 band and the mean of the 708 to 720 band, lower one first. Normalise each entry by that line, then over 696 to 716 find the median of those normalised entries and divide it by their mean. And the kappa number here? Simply 1.03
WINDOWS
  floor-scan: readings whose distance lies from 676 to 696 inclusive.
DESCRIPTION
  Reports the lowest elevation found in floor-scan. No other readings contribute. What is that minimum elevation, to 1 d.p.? 25.4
